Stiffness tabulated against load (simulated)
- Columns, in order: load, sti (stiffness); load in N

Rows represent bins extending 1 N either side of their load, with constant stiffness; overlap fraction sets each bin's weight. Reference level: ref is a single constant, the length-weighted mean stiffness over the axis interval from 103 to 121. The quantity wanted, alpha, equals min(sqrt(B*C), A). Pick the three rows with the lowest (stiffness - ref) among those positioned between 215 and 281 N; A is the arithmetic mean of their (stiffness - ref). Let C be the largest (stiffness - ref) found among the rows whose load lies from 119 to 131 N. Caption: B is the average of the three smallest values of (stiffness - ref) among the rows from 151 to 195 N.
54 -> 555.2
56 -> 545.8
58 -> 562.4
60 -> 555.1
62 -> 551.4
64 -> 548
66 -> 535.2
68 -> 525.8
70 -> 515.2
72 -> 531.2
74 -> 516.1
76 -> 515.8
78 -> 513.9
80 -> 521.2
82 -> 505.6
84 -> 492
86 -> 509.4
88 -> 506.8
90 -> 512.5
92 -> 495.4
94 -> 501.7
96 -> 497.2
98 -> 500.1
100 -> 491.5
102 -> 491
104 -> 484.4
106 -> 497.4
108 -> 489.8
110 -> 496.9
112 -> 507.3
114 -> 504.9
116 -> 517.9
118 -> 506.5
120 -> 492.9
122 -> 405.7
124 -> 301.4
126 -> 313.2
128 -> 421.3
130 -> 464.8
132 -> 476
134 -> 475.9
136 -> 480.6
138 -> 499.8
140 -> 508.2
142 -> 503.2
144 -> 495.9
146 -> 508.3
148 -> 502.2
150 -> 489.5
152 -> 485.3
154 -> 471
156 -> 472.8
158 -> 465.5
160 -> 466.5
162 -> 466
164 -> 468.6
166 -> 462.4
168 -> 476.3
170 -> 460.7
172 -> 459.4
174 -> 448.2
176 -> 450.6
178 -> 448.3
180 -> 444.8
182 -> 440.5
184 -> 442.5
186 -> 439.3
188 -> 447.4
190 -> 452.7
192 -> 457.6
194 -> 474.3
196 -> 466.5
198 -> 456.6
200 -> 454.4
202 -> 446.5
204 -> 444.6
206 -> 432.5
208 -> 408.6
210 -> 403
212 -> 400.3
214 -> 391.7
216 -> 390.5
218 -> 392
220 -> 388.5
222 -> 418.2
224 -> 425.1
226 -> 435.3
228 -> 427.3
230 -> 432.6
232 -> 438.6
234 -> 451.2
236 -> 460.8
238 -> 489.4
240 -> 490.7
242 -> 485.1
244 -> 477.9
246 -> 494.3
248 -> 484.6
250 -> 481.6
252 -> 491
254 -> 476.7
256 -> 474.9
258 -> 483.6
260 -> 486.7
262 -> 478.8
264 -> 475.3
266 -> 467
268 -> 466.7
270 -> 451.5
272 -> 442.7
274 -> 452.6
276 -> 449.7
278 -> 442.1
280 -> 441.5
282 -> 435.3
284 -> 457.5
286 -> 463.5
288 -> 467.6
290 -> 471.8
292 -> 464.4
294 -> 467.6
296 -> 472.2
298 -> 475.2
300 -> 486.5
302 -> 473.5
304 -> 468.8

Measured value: -109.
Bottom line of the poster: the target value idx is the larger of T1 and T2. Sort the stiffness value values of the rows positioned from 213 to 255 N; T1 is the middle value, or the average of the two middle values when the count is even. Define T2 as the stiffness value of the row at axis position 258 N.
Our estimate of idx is 484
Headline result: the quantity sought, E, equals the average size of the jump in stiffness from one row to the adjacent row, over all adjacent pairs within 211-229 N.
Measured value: 8.7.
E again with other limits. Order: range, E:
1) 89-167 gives 15.9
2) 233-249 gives 11.2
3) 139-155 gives 8.9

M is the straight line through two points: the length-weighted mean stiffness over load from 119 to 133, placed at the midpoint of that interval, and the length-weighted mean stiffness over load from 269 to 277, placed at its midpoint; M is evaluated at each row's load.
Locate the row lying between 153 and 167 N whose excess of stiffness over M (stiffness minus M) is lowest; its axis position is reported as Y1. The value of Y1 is 166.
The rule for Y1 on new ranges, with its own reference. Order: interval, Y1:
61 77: 76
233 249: 234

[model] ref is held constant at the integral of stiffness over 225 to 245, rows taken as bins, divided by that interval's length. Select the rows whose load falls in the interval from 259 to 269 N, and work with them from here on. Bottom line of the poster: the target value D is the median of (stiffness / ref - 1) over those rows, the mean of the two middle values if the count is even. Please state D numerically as 0.04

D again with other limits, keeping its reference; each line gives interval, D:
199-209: -0.03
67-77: 0.12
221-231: -0.07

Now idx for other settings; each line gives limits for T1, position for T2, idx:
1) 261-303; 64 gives 548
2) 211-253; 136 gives 481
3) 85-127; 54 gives 555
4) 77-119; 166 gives 502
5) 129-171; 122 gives 476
